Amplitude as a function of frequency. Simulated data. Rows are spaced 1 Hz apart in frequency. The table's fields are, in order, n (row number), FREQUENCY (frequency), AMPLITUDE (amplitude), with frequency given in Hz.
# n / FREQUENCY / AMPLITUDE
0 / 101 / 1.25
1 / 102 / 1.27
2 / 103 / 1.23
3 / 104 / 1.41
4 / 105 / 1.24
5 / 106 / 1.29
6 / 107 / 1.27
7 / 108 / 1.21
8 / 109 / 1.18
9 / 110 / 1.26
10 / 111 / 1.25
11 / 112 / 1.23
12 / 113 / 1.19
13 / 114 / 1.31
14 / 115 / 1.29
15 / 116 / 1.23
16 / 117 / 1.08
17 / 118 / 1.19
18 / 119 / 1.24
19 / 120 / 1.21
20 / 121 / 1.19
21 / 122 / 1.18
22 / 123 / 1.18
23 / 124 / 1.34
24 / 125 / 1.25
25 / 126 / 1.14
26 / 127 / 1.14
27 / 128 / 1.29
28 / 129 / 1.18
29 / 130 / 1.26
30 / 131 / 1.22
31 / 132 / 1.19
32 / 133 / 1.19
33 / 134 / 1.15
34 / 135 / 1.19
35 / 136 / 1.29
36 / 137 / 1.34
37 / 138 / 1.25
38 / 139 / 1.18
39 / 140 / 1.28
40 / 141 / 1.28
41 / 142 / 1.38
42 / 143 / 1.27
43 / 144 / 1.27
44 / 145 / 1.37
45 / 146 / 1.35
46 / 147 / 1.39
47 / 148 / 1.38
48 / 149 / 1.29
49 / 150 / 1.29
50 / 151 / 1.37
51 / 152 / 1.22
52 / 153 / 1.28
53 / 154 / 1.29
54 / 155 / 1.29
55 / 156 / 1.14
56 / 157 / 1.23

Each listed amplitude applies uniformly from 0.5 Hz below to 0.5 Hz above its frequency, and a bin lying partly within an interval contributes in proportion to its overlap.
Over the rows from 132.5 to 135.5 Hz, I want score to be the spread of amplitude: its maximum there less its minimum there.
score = 0.040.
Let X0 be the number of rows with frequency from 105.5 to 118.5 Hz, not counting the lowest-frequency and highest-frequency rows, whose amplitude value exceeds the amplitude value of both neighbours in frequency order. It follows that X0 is 2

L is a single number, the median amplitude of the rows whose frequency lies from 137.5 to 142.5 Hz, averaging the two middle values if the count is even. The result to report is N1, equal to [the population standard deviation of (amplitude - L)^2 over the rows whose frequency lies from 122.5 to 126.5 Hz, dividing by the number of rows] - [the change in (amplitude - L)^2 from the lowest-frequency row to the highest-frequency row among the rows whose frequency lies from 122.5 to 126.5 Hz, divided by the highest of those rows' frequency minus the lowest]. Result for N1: 0.0040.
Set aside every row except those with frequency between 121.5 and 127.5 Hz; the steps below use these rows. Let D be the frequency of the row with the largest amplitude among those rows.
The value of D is 124 Hz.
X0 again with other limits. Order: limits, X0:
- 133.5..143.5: 2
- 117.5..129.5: 3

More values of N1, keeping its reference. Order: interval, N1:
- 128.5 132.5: 0.0044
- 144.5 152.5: 0.0048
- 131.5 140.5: 0.0063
